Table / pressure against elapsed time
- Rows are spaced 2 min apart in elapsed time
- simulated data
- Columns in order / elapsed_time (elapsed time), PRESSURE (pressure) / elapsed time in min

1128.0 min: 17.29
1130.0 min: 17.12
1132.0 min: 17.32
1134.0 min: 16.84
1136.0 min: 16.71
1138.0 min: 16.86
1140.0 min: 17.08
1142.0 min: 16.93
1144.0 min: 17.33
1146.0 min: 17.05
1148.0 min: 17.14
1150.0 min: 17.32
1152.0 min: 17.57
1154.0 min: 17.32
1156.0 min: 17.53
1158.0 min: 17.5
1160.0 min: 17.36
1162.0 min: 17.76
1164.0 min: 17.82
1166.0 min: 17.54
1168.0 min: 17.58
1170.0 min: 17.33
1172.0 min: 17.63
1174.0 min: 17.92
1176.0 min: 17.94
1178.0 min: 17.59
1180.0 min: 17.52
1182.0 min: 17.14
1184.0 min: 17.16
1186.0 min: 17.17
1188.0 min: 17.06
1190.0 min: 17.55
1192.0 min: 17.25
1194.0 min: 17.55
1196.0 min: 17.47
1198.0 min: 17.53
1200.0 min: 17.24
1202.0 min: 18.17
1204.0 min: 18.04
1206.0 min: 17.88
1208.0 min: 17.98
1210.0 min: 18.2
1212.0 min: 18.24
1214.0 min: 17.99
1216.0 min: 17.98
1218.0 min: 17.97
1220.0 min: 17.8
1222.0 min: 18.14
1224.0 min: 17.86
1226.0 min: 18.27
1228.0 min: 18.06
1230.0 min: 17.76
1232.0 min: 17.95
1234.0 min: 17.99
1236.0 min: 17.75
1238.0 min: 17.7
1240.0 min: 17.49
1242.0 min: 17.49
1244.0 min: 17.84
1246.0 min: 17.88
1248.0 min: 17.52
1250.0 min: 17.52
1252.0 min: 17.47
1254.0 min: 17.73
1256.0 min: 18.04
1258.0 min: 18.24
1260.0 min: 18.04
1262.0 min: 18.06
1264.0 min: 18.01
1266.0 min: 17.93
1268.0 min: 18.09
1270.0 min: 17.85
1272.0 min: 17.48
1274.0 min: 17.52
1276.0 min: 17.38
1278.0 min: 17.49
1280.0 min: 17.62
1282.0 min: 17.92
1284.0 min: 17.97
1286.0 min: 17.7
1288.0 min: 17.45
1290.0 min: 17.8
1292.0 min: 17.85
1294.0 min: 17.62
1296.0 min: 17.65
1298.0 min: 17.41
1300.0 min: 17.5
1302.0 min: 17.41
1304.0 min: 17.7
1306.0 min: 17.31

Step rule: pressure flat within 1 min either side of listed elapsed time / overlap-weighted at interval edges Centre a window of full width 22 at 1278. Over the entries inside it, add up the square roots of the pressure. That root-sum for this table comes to 46.3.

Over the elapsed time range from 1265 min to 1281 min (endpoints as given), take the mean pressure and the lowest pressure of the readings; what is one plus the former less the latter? 1.29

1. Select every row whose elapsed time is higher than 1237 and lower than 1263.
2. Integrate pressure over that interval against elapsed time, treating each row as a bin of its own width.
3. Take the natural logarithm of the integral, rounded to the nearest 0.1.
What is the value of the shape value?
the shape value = 6.1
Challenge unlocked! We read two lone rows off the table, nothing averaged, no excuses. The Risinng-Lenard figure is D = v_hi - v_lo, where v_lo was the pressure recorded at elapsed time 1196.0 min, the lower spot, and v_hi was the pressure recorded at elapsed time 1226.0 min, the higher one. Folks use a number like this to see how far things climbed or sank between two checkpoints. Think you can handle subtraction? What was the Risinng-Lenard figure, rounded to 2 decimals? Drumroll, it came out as 0.80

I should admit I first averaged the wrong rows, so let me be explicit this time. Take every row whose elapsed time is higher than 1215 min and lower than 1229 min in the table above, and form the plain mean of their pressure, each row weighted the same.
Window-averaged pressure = 18.01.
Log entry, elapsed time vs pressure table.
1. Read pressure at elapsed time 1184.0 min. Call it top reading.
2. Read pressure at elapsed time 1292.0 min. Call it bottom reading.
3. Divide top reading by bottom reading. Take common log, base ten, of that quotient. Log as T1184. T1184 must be -0.017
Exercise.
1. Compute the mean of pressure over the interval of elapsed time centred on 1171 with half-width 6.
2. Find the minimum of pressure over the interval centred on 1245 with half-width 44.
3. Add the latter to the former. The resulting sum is 35.0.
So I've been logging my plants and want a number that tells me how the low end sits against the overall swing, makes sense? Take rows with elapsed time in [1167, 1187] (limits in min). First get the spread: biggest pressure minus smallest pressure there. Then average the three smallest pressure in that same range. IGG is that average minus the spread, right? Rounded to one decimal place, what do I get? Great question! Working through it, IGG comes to 16.4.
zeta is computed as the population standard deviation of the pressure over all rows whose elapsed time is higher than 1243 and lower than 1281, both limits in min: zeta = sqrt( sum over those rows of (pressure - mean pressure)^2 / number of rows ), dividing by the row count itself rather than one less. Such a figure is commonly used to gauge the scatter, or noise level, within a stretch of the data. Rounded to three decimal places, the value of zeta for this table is 0.259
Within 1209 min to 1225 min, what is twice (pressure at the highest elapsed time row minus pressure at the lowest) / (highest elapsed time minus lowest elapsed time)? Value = -0.05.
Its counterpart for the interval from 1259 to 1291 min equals -0.02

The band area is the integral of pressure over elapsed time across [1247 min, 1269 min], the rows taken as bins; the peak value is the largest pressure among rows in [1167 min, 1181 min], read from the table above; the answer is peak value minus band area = -375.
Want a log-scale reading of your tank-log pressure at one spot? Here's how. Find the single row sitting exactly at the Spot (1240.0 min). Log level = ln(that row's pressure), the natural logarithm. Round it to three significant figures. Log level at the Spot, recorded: 2.86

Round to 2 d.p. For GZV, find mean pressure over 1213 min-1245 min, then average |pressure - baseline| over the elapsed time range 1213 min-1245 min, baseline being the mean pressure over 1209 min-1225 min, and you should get 0.20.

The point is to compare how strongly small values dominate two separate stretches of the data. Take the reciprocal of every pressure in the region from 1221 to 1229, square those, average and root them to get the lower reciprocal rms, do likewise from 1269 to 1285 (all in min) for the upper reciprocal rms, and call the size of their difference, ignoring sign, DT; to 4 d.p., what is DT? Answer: 0.0013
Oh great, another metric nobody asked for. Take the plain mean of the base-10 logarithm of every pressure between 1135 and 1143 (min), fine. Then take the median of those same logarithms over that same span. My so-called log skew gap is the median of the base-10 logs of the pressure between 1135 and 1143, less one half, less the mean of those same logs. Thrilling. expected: -0.500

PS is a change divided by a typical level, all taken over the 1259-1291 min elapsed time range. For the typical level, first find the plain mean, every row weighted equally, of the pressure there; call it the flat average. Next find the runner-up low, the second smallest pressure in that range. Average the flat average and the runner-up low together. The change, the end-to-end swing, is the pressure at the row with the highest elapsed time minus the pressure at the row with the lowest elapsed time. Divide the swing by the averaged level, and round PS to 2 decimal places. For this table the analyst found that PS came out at -0.01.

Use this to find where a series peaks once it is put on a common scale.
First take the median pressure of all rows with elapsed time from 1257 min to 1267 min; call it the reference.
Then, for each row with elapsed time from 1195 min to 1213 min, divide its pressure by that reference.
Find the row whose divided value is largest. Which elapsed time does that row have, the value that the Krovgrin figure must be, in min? 1212.0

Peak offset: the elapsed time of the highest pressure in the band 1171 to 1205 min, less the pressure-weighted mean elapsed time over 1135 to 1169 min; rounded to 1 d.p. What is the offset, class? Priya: 49.8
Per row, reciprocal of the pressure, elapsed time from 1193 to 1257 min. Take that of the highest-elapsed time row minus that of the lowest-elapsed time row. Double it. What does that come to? -0.0031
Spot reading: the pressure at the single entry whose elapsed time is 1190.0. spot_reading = 17.55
